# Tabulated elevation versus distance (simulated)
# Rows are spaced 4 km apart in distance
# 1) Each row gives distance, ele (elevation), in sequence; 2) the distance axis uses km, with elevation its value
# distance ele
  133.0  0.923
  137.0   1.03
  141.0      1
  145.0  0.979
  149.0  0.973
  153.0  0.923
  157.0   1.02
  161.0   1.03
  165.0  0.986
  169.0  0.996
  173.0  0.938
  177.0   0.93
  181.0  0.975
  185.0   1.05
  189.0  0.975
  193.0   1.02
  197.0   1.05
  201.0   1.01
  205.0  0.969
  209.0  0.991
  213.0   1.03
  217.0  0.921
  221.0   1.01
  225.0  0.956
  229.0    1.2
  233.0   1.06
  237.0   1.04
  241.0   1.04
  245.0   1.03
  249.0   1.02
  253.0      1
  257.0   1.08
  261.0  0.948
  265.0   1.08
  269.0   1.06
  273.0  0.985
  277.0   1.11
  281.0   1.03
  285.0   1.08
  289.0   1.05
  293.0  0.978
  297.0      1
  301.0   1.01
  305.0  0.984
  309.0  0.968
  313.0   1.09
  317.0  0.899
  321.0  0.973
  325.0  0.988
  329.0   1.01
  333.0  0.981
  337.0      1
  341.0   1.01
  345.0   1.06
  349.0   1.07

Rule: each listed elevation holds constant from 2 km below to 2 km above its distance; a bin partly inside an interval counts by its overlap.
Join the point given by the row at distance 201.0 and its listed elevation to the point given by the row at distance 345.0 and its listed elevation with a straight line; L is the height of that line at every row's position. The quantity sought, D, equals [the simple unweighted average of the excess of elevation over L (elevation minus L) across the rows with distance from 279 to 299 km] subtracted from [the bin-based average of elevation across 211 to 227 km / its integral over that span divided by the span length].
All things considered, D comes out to 0.99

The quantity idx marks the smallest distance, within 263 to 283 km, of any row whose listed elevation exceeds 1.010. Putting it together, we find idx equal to 265.0 km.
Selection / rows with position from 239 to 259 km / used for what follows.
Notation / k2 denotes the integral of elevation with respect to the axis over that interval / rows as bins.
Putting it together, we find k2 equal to 20.7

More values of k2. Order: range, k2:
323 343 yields 20.0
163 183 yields 19.3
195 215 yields 20.2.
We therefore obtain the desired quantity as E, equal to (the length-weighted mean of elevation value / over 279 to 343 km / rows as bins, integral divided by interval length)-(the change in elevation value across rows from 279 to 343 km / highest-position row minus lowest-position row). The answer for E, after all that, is 1.02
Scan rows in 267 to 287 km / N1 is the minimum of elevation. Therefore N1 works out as 0.985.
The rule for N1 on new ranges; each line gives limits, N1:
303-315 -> 0.968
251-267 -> 0.948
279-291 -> 1.03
